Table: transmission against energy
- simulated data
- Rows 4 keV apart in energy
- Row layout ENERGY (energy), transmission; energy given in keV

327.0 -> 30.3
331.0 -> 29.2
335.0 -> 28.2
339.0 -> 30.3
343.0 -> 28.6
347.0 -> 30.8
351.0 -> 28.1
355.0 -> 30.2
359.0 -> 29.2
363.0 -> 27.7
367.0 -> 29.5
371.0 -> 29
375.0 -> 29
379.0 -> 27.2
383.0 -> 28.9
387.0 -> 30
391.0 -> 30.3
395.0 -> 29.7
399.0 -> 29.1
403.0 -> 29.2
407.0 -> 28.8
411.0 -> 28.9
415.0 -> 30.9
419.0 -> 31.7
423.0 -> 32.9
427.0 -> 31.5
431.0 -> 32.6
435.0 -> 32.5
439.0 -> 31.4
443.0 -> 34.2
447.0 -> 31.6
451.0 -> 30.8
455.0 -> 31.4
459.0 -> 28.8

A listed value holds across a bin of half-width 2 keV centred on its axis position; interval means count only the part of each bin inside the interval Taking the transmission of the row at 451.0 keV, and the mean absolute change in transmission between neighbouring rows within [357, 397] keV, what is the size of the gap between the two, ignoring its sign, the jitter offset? 29.8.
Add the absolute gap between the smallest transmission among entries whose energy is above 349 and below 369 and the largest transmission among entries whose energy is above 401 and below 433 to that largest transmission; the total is 38.1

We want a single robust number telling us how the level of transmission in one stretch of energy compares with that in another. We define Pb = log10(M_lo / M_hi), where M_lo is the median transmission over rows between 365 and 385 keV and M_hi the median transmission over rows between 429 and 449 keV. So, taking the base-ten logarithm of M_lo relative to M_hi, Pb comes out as -0.049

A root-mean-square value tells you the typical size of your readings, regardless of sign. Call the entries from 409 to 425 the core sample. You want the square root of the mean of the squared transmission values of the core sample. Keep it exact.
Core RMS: 31.1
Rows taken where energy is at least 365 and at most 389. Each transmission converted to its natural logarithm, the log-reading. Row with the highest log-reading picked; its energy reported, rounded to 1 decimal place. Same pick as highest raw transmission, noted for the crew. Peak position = 387.0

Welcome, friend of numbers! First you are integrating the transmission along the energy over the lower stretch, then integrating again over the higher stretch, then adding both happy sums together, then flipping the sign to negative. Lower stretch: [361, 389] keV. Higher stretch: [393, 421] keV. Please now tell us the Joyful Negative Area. -1638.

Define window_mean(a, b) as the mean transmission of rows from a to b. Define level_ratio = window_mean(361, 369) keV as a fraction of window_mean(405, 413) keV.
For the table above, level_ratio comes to 0.99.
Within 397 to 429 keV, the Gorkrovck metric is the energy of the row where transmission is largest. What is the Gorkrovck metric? 423.0 keV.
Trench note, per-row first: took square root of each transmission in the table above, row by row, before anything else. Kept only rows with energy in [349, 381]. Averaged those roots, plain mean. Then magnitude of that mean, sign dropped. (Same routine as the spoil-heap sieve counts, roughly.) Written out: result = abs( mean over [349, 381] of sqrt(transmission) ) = 5.36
